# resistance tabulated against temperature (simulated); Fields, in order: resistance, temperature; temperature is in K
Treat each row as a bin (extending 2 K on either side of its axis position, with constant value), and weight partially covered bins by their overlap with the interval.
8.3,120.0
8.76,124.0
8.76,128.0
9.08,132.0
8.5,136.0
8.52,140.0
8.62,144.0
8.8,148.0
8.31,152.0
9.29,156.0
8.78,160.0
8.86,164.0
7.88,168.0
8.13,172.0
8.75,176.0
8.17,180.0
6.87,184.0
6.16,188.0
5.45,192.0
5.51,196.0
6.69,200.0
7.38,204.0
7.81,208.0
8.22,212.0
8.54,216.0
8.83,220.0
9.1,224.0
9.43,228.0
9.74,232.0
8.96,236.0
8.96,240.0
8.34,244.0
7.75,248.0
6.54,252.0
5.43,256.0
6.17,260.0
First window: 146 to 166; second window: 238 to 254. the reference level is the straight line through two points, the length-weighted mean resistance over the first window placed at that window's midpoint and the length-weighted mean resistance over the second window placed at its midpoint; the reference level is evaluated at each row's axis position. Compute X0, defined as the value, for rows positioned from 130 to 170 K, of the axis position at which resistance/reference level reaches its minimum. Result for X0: 168.0 K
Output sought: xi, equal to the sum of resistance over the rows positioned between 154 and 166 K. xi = 26.9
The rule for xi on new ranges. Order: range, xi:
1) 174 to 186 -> 23.8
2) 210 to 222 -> 25.6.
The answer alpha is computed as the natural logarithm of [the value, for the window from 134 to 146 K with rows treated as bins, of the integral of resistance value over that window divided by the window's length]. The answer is 2.15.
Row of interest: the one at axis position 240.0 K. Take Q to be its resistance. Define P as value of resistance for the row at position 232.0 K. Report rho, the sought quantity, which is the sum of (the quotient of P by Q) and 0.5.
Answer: 1.59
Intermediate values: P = 9.74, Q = 8.96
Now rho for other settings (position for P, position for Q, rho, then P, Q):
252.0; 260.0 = 1.56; 6.54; 6.17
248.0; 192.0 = 1.92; 7.75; 5.45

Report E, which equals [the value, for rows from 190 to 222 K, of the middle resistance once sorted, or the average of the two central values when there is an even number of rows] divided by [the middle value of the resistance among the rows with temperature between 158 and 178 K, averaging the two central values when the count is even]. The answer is 0.9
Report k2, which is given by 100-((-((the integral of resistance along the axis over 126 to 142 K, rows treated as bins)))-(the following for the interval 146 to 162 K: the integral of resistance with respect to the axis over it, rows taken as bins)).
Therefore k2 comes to 380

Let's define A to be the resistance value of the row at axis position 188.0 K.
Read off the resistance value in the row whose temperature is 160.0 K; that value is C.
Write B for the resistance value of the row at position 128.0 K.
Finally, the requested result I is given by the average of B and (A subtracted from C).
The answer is 5.69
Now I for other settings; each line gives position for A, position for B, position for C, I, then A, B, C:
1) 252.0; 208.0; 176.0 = 5.01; 6.54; 7.81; 8.75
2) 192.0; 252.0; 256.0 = 3.26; 5.45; 6.54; 5.43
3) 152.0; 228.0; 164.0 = 4.99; 8.31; 9.43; 8.86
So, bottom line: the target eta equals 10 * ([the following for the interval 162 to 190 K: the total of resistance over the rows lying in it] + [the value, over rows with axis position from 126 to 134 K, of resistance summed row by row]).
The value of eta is 727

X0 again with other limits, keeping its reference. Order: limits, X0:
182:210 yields 192.0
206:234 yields 208.0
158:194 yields 192.0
